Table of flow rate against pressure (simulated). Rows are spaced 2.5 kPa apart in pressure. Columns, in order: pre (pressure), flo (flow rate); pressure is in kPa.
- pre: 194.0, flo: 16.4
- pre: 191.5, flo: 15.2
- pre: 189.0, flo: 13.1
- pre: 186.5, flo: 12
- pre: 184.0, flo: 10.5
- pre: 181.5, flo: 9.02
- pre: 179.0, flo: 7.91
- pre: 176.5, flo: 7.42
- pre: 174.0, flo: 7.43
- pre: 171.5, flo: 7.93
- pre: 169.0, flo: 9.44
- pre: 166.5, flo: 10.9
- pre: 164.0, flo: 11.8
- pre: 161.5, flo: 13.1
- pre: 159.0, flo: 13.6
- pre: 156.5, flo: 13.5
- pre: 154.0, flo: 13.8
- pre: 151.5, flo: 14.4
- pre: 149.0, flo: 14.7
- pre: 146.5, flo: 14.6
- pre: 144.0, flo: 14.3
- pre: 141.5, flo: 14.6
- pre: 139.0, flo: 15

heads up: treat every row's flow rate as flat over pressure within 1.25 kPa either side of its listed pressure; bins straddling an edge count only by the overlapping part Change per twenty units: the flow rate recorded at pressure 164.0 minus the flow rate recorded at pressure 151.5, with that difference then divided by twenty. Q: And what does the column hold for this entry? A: -0.13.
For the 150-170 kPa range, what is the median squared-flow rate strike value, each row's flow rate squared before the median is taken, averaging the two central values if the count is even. 177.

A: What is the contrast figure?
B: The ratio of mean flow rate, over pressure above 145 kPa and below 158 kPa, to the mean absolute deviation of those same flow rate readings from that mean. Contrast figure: 32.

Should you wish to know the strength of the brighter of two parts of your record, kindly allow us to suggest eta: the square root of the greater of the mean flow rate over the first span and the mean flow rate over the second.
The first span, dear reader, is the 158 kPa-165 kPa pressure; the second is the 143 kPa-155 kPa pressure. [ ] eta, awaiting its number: 3.79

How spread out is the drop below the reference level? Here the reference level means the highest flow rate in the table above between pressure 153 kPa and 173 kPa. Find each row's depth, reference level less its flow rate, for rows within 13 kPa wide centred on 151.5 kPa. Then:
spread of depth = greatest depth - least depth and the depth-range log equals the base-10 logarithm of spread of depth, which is 0.1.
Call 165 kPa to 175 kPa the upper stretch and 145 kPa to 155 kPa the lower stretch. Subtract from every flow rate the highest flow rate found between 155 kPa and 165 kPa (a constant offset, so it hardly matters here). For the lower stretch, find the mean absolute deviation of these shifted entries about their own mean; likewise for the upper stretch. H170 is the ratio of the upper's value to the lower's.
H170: 4.3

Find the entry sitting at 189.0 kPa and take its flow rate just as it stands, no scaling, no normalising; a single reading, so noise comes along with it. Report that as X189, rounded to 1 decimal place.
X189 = 13.1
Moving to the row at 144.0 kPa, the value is 14.3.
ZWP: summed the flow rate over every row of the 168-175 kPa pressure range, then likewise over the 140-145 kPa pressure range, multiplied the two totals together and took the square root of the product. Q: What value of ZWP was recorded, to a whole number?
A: 27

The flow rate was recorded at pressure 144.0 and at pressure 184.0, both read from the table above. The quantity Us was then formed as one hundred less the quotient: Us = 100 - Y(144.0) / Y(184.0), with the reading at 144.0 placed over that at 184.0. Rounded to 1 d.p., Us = 98.6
